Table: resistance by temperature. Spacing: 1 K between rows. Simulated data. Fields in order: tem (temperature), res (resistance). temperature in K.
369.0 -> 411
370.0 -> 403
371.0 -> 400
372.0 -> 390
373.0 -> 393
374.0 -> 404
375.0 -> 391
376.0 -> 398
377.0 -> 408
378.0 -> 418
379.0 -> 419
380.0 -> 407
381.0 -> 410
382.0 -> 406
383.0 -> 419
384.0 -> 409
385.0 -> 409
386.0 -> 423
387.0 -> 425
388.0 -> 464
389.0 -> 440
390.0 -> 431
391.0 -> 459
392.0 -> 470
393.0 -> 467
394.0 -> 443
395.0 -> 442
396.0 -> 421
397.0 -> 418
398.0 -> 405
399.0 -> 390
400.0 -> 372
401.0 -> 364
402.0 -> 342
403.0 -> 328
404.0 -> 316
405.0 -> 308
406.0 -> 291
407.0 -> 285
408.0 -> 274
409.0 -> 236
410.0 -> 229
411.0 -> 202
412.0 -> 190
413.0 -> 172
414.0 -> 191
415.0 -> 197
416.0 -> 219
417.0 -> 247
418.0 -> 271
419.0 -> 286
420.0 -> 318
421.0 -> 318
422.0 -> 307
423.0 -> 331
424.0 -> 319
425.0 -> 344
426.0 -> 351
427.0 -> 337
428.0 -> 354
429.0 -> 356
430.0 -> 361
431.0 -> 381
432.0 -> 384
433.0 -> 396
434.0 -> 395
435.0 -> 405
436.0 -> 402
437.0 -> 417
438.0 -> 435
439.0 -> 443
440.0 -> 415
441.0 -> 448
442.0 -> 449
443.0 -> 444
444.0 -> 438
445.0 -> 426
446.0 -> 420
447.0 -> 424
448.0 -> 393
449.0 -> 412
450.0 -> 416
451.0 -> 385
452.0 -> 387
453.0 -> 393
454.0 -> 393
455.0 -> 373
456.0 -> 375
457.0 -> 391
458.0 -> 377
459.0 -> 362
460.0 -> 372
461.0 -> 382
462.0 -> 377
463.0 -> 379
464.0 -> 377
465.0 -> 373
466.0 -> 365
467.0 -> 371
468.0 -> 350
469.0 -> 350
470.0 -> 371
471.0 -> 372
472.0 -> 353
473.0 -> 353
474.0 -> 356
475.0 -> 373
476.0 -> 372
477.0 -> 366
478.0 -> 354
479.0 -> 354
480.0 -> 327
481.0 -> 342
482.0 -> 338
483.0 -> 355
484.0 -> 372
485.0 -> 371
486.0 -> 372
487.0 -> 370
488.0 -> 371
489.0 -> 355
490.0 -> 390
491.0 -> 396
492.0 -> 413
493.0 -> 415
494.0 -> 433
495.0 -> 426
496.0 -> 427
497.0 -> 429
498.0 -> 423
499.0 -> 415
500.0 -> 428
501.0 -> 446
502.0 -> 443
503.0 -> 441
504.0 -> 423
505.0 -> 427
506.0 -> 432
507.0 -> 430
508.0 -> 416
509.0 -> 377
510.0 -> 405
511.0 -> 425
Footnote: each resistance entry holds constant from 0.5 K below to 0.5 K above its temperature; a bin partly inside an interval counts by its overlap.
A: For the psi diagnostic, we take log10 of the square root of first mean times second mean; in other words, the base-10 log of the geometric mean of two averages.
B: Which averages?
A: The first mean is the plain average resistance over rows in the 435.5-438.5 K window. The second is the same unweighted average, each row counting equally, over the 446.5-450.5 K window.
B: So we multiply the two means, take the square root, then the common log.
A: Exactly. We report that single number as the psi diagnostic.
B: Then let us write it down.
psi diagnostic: 2.62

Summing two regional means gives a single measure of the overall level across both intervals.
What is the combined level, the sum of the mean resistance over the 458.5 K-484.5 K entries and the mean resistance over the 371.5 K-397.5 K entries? 785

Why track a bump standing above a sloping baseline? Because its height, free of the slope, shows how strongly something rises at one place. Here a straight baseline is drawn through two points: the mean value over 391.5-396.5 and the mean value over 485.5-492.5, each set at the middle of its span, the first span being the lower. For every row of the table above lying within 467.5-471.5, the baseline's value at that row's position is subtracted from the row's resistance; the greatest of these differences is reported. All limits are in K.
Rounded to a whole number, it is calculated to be -22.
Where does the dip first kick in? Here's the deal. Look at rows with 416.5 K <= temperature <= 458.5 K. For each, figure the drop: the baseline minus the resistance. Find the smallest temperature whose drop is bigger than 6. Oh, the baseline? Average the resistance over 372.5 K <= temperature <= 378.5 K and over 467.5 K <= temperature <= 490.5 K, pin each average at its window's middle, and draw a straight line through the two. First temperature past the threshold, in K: 417.0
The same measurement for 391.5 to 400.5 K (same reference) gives 400.0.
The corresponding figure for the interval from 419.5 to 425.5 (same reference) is 420.0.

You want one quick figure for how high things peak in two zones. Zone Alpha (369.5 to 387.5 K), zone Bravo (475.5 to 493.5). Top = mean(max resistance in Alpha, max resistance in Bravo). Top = 420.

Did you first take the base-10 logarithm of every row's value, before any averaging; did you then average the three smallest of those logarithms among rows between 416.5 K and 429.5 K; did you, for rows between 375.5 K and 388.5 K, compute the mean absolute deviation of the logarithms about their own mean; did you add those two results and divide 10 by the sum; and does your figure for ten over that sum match 4.10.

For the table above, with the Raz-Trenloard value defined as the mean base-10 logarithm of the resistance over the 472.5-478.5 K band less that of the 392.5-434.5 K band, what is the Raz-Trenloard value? 0.06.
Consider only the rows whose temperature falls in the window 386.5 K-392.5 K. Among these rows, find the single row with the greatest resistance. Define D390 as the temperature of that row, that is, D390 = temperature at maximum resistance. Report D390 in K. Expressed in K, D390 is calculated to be 392.0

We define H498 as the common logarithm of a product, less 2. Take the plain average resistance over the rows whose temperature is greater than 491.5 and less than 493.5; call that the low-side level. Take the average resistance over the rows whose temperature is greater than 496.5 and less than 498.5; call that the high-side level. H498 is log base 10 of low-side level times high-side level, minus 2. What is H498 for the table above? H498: 3.246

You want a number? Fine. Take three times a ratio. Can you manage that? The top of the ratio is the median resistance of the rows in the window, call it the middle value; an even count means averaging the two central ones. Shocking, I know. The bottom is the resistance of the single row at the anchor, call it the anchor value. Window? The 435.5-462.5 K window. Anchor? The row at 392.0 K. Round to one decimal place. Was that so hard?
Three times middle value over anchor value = 2.6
